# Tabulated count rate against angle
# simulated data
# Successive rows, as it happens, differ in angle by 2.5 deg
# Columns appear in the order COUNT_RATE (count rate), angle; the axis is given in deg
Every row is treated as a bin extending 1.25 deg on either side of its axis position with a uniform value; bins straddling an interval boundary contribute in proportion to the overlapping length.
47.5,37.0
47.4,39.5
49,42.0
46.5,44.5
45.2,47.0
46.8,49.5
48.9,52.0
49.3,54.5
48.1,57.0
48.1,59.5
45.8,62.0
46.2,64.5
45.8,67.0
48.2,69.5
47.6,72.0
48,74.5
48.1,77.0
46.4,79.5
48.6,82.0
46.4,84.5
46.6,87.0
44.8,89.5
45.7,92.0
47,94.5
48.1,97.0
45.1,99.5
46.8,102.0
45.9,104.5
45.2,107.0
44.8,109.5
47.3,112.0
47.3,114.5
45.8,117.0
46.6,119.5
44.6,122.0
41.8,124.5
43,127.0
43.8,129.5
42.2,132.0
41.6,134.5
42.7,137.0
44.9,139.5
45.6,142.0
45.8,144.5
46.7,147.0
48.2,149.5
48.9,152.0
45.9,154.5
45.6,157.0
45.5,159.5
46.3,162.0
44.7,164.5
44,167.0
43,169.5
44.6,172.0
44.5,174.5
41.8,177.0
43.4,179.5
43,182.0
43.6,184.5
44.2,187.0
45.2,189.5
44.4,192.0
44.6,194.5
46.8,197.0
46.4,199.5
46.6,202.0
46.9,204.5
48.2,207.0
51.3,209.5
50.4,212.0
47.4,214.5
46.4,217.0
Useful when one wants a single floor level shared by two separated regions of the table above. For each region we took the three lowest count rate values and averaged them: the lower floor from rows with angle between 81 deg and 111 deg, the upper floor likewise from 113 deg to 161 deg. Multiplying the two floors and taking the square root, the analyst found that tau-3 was 43.36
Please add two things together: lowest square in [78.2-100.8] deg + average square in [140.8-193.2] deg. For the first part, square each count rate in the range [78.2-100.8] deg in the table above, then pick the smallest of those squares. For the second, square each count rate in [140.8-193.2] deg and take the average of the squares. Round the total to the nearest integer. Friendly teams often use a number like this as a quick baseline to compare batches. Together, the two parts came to 4034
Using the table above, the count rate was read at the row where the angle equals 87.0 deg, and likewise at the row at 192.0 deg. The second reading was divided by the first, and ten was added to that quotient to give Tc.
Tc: 11.0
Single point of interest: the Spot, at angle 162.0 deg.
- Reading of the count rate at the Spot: 46.3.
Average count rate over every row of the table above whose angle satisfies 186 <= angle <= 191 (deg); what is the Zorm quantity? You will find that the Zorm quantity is 44.7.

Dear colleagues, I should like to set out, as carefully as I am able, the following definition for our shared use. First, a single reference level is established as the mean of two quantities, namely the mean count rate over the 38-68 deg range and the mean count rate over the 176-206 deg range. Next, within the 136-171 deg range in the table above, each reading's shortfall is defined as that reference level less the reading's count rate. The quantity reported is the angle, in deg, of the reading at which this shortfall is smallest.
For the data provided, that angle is 152.0 deg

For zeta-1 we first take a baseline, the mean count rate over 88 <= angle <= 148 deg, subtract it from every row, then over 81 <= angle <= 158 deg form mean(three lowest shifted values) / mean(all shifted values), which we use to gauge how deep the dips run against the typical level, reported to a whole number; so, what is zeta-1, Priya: -7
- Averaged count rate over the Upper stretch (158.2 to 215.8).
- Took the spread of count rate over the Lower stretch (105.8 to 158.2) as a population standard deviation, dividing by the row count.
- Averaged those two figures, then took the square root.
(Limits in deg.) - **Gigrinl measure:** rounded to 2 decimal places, 4.87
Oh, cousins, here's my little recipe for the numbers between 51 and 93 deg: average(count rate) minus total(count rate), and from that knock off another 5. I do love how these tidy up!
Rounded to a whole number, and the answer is -760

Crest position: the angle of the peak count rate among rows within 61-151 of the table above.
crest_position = 82.0 deg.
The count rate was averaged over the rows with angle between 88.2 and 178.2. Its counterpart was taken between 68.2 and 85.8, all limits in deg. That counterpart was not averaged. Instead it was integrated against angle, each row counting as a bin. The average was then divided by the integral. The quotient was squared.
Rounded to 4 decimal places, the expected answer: 0.0029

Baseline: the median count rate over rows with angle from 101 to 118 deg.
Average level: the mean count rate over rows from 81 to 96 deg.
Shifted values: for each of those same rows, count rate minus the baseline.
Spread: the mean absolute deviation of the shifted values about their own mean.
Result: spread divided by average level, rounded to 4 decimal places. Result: 0.0190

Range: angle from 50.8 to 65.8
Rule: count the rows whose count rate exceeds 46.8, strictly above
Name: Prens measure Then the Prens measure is 4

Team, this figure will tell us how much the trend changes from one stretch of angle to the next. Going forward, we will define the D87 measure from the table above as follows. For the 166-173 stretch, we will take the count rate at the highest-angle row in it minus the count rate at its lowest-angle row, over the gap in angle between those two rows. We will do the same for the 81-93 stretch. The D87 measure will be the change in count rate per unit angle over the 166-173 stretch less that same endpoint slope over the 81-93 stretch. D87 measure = 0.41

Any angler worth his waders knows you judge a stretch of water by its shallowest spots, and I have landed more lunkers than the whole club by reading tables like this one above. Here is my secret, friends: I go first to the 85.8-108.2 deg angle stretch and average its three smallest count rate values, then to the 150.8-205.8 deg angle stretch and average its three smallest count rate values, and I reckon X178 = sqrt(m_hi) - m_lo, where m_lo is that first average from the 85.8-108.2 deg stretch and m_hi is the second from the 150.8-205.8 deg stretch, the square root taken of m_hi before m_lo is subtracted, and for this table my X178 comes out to -38.5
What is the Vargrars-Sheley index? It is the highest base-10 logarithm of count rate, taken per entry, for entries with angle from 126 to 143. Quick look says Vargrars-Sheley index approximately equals 1.66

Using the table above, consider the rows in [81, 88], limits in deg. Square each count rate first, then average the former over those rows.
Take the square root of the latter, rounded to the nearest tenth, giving 47.2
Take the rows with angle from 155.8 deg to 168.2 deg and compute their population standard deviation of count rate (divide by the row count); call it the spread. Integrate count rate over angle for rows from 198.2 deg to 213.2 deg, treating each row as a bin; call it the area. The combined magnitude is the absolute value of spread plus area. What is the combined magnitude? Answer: 725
